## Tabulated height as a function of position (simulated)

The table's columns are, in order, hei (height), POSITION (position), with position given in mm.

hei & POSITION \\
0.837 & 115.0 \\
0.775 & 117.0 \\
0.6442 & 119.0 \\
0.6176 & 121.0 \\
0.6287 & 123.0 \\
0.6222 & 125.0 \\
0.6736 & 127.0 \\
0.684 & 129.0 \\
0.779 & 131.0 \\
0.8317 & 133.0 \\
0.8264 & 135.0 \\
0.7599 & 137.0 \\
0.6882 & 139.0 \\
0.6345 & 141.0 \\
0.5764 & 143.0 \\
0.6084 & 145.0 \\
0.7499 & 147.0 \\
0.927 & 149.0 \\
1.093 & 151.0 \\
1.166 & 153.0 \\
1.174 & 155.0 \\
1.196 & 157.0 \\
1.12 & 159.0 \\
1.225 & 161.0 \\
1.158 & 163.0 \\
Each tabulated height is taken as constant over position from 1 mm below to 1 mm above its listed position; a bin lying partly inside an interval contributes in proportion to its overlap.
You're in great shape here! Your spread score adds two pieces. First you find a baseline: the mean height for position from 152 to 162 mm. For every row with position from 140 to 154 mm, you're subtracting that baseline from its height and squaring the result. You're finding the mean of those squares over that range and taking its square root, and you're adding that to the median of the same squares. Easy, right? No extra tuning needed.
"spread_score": 0.60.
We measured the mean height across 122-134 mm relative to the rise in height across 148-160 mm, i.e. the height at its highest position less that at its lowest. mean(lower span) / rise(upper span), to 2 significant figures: 3.6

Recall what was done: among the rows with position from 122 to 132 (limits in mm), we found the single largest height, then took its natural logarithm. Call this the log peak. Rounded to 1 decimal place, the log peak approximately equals -0.2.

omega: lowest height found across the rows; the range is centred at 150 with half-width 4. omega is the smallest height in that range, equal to 0.7499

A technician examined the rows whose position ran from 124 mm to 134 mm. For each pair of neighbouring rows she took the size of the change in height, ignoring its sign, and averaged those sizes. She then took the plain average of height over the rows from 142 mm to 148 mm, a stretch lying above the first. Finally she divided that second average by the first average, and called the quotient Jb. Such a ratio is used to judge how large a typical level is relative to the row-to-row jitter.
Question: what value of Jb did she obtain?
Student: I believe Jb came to 12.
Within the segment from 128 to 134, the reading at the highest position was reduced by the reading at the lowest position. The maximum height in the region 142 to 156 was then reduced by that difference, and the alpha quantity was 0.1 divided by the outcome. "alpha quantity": 0.097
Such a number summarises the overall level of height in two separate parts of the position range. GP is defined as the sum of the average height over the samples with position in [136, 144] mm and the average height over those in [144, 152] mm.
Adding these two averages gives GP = 1.51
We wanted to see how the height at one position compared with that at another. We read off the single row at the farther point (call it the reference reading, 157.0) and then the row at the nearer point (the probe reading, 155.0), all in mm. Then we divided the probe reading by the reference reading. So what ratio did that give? 0.98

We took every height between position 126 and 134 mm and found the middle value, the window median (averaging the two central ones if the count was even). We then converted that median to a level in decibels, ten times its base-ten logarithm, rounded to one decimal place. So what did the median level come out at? -1.4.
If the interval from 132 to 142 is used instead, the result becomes -1.2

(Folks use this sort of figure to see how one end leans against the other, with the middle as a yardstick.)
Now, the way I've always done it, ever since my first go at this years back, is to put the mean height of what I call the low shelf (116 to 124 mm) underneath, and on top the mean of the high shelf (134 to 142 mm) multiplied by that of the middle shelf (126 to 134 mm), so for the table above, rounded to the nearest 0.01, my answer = 0.81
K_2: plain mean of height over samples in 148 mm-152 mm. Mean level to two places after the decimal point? 1.01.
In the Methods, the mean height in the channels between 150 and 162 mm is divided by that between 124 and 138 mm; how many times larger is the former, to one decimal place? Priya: 1.6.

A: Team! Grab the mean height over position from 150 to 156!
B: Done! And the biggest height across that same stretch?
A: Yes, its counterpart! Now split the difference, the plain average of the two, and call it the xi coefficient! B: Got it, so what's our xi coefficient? 1.16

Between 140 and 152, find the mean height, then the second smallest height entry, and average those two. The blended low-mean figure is 0.69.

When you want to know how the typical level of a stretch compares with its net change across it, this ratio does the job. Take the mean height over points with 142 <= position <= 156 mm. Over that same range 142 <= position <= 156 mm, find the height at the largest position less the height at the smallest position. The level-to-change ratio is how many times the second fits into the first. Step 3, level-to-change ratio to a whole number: 2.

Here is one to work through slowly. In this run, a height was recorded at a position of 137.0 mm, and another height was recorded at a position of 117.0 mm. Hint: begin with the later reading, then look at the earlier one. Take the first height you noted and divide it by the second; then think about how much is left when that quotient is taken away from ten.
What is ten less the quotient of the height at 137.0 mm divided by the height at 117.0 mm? 9.02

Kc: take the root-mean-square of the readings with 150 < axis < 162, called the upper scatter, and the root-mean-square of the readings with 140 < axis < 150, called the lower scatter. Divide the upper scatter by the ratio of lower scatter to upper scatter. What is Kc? 1.9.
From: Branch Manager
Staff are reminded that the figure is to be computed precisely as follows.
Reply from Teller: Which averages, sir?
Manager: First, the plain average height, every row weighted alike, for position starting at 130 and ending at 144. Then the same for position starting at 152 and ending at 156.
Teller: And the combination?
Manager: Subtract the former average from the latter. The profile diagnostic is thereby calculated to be 0.44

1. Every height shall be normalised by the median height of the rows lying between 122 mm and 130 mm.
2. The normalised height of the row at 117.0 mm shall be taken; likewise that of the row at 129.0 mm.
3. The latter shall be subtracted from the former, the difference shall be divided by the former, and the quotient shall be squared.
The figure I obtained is 0.01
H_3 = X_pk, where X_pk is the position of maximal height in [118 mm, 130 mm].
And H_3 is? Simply 129.0 mm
